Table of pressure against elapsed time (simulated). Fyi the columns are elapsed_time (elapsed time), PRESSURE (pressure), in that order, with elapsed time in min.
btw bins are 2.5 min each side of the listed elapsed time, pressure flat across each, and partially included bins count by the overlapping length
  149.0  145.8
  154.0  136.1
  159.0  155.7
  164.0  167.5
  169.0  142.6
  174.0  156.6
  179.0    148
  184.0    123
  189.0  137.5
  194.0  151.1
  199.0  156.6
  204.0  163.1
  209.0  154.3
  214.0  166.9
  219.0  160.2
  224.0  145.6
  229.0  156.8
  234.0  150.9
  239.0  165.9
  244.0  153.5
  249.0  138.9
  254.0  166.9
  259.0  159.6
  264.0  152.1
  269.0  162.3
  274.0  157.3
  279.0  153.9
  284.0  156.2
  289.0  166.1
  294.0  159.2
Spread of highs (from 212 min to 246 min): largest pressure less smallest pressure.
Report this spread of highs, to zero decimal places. 21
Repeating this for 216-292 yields 28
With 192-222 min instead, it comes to 16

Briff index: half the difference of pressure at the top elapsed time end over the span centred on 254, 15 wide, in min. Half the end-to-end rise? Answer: 10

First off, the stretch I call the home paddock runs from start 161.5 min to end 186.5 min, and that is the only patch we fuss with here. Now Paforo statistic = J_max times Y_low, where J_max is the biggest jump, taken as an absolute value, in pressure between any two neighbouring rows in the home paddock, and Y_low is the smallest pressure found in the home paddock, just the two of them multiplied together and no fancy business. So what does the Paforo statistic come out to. 3075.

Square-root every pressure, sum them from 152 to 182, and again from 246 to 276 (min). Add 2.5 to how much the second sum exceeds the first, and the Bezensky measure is 3.7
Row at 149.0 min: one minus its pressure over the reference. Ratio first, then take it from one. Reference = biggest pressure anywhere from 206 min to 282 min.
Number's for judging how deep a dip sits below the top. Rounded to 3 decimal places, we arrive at 0.126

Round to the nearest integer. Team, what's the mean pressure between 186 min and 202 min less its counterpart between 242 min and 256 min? -5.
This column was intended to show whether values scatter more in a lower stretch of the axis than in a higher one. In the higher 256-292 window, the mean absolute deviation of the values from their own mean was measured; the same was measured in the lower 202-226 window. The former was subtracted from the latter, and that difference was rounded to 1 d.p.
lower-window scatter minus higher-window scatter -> 2.6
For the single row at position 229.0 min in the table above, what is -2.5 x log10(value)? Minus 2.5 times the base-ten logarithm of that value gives -5.49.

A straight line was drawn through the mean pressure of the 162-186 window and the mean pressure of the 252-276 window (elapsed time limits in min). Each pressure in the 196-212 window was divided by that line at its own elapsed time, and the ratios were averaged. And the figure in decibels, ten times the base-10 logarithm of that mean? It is 0.18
